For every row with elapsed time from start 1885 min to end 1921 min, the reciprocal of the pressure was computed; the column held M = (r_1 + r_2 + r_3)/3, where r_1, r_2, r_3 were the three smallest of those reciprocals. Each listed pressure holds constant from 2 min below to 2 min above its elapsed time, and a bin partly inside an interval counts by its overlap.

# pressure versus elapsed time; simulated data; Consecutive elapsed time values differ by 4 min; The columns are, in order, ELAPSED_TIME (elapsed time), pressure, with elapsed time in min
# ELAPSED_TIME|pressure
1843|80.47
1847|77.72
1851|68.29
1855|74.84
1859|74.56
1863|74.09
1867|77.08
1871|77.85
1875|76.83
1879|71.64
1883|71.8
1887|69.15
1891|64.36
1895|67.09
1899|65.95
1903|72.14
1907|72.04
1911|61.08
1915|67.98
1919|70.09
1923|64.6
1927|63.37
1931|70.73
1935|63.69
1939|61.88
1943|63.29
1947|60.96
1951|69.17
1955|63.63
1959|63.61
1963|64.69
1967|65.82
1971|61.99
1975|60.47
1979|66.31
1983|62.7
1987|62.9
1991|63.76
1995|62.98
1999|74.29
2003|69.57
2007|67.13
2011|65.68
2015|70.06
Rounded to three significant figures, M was 0.0140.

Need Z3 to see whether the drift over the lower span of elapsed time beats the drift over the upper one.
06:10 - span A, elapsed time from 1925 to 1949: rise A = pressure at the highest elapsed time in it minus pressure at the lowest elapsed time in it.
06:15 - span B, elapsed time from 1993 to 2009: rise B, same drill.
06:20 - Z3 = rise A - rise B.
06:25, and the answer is -6.6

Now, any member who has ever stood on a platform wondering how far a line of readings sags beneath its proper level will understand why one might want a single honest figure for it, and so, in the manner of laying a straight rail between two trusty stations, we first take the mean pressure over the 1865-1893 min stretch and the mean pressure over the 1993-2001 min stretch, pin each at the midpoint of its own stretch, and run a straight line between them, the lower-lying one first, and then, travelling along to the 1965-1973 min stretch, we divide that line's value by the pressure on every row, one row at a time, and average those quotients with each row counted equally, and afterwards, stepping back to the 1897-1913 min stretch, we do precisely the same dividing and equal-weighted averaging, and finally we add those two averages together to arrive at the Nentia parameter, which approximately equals 2.15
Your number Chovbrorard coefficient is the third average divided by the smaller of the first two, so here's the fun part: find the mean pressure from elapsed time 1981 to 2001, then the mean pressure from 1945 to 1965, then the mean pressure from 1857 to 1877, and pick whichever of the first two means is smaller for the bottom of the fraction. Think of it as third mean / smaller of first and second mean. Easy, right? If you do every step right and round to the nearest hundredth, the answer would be 1.18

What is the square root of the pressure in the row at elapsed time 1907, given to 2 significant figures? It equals 8.5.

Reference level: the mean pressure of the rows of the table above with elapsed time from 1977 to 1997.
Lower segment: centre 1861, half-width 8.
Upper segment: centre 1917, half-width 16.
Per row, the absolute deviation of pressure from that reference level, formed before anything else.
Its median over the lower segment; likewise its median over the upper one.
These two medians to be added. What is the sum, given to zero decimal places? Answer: 16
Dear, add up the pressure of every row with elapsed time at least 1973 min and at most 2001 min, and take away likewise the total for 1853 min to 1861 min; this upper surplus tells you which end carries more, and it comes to 304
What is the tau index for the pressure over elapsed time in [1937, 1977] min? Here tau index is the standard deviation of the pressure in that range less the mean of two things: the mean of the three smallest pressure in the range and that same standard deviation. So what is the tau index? -29.3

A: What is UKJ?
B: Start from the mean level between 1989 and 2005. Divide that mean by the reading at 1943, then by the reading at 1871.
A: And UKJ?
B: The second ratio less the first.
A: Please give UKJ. -0.20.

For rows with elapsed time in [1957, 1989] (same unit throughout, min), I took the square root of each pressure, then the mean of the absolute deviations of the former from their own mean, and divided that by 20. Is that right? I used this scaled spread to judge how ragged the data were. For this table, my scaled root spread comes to 0.0048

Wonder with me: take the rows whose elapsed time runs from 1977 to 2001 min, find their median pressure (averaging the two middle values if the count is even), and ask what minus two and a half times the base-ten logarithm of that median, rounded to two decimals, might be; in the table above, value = -4.50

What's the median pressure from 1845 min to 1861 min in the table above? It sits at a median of 75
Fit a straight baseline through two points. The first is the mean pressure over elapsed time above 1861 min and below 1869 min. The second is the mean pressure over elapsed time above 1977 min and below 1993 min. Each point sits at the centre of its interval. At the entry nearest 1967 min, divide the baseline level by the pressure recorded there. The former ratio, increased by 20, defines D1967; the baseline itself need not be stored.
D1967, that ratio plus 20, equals 21.0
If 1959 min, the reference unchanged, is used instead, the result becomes 21.0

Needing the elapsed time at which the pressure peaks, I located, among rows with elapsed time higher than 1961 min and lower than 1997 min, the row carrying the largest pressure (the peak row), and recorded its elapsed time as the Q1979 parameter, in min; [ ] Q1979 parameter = 1979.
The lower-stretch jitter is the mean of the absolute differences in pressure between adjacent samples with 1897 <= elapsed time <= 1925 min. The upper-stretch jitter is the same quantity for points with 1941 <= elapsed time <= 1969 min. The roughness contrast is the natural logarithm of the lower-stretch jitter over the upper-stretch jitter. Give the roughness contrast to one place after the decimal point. 0.6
